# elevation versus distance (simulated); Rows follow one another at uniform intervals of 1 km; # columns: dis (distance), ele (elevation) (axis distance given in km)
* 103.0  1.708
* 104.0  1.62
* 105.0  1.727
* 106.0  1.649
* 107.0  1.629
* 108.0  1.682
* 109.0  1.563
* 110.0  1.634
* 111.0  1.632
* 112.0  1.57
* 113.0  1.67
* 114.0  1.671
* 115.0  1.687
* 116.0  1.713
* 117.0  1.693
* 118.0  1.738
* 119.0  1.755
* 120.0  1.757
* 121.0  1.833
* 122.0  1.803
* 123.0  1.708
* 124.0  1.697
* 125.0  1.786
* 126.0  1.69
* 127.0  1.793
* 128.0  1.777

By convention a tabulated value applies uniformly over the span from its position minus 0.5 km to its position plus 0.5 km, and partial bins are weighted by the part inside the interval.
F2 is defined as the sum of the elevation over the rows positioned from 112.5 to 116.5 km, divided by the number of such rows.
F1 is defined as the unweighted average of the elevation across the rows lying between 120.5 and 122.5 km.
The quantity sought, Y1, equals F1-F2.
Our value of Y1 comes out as 0.133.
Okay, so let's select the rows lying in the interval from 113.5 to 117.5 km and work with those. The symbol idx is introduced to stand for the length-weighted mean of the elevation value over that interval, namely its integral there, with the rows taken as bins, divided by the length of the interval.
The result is 1.69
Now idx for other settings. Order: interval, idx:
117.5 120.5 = 1.75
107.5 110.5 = 1.63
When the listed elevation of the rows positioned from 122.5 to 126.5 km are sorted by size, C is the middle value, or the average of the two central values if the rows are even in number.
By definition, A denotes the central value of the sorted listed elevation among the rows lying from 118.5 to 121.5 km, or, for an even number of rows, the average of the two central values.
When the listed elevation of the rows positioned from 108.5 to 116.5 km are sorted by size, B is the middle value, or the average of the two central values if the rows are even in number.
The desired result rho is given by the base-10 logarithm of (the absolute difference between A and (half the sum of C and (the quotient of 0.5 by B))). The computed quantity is -0.12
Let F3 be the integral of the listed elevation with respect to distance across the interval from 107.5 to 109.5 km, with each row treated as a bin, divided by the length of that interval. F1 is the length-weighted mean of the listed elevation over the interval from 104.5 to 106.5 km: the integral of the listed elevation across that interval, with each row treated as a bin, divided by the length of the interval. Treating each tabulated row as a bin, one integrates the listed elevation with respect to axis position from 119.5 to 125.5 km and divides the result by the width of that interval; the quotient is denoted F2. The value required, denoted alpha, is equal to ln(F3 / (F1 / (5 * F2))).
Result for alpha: 2.137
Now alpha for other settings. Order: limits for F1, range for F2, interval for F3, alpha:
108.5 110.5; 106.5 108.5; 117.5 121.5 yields 2.216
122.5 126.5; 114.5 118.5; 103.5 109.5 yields 2.100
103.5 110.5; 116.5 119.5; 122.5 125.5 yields 2.208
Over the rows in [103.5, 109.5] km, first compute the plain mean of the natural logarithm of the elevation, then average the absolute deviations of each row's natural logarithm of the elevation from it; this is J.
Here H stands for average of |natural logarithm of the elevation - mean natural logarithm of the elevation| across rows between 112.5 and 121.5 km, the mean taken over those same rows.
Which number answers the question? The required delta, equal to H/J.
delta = 0.96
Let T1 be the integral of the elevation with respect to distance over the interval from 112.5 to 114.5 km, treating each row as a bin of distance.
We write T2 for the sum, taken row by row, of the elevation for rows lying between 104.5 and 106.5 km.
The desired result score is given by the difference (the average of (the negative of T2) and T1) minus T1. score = -3.36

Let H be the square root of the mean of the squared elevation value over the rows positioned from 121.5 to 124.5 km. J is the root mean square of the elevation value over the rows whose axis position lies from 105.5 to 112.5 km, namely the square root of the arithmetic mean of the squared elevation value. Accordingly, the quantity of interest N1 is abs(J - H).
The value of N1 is 0.113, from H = 1.74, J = 1.62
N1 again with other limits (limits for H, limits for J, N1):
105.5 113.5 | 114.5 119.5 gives 0.088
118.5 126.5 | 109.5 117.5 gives 0.095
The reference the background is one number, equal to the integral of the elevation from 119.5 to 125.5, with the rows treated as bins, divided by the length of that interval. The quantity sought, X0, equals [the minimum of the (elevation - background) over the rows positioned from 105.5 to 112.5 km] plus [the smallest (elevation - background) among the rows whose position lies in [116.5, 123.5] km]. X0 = -0.272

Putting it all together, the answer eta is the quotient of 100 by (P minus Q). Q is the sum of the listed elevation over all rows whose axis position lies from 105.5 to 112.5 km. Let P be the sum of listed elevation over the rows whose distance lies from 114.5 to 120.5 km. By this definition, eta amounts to -98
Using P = 10.3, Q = 11.4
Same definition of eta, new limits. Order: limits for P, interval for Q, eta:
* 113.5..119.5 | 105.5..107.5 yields 14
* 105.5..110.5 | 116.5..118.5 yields 21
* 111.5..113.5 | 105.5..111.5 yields -15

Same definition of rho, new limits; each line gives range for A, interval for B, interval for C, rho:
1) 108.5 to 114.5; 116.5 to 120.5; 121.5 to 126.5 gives -0.20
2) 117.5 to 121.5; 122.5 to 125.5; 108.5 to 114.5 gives -0.10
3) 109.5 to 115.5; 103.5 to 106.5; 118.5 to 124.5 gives -0.21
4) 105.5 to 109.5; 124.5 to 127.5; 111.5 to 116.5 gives -0.18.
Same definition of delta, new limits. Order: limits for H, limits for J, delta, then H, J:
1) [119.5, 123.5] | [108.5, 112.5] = 1.16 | 0.024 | 0.021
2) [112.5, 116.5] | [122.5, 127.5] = 0.35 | 0.009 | 0.025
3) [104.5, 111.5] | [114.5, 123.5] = 0.95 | 0.021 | 0.022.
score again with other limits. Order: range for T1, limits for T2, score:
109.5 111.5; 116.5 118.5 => -3.35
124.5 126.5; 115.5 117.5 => -3.44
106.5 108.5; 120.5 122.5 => -3.47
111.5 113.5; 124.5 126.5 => -3.36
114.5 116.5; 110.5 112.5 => -3.30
